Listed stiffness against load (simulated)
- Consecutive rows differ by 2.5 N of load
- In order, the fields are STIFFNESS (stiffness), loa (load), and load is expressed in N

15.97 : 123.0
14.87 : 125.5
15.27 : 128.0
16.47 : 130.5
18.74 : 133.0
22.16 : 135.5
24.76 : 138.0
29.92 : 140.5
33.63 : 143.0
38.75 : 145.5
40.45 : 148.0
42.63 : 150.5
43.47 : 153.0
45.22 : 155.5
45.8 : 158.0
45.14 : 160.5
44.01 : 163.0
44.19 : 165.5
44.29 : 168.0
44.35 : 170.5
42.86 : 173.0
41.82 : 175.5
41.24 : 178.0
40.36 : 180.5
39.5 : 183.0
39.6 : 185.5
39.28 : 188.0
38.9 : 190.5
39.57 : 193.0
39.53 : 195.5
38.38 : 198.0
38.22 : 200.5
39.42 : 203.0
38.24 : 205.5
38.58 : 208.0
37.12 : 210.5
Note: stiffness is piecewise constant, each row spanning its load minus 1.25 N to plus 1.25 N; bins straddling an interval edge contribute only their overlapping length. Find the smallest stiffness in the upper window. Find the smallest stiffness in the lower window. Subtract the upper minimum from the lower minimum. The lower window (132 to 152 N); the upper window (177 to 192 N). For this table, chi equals -20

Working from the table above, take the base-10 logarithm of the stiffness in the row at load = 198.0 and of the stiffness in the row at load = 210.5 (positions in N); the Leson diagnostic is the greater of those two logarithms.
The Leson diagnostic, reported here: 1.58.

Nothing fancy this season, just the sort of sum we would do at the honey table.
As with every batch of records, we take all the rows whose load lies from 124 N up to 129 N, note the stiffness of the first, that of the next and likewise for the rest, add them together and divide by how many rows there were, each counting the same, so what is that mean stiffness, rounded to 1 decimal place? 15.1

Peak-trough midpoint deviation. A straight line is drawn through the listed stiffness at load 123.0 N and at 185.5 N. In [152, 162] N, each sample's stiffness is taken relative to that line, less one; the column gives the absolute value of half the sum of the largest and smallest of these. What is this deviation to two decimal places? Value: 0.55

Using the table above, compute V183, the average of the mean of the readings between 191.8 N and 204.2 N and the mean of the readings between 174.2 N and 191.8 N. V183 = 39.6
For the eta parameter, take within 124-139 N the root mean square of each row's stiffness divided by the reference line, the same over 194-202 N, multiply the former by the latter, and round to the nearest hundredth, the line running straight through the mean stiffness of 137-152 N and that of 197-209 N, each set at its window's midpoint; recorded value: 0.56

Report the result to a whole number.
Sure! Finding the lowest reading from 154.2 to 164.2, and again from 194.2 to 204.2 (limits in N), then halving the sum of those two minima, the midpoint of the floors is 41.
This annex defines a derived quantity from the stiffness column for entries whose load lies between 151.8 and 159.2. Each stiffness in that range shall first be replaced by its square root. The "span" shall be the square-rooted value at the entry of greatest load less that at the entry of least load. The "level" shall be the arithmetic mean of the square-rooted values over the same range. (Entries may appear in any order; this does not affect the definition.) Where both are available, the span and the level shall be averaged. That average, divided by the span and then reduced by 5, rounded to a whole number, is 15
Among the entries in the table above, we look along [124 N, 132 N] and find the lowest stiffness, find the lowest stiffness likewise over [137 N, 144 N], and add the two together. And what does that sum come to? 40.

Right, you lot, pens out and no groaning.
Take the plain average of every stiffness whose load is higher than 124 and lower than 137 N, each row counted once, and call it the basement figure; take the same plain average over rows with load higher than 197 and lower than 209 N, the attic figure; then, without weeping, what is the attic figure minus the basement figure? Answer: 21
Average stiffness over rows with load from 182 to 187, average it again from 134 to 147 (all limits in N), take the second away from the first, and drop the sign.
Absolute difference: 10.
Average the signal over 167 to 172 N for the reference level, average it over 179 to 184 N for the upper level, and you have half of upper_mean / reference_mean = 0.45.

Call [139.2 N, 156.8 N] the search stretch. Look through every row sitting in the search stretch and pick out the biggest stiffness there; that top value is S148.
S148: 45.22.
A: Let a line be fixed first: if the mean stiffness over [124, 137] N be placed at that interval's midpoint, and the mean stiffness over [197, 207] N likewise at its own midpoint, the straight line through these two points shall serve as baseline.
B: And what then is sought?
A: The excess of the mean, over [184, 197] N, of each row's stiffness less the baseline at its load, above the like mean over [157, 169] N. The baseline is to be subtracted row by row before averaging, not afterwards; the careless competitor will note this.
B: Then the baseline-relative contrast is -13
